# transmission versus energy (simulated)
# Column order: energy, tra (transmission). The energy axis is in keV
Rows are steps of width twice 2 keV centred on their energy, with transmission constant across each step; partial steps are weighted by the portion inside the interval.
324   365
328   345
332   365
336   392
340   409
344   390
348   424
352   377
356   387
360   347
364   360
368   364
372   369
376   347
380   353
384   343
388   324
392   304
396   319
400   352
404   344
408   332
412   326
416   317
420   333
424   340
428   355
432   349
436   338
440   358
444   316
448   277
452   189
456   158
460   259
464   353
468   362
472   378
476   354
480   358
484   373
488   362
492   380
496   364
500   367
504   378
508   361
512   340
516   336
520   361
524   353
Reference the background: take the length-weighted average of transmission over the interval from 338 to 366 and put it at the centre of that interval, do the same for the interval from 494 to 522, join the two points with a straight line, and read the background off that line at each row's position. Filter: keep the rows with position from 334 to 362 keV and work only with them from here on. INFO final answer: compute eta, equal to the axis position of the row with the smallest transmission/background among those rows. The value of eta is 360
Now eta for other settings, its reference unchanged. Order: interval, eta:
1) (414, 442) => 416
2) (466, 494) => 476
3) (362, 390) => 388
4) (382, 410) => 392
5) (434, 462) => 456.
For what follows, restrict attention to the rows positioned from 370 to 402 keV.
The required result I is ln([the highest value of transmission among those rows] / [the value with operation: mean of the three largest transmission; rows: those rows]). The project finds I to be 0.030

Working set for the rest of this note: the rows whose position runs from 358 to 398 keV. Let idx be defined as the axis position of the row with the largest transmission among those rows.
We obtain 372 keV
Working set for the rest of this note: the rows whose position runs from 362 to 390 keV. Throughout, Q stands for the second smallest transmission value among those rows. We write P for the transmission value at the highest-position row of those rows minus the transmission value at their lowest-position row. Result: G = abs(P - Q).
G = 379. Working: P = -36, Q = 343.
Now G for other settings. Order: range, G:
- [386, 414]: 317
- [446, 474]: 88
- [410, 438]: 314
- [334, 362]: 422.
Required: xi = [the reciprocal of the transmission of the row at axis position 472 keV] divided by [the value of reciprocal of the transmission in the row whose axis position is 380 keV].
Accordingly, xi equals 0.93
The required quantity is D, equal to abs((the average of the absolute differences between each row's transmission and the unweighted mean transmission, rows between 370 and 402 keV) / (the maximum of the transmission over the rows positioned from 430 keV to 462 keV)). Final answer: 0.049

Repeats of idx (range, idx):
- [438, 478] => 472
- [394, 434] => 428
